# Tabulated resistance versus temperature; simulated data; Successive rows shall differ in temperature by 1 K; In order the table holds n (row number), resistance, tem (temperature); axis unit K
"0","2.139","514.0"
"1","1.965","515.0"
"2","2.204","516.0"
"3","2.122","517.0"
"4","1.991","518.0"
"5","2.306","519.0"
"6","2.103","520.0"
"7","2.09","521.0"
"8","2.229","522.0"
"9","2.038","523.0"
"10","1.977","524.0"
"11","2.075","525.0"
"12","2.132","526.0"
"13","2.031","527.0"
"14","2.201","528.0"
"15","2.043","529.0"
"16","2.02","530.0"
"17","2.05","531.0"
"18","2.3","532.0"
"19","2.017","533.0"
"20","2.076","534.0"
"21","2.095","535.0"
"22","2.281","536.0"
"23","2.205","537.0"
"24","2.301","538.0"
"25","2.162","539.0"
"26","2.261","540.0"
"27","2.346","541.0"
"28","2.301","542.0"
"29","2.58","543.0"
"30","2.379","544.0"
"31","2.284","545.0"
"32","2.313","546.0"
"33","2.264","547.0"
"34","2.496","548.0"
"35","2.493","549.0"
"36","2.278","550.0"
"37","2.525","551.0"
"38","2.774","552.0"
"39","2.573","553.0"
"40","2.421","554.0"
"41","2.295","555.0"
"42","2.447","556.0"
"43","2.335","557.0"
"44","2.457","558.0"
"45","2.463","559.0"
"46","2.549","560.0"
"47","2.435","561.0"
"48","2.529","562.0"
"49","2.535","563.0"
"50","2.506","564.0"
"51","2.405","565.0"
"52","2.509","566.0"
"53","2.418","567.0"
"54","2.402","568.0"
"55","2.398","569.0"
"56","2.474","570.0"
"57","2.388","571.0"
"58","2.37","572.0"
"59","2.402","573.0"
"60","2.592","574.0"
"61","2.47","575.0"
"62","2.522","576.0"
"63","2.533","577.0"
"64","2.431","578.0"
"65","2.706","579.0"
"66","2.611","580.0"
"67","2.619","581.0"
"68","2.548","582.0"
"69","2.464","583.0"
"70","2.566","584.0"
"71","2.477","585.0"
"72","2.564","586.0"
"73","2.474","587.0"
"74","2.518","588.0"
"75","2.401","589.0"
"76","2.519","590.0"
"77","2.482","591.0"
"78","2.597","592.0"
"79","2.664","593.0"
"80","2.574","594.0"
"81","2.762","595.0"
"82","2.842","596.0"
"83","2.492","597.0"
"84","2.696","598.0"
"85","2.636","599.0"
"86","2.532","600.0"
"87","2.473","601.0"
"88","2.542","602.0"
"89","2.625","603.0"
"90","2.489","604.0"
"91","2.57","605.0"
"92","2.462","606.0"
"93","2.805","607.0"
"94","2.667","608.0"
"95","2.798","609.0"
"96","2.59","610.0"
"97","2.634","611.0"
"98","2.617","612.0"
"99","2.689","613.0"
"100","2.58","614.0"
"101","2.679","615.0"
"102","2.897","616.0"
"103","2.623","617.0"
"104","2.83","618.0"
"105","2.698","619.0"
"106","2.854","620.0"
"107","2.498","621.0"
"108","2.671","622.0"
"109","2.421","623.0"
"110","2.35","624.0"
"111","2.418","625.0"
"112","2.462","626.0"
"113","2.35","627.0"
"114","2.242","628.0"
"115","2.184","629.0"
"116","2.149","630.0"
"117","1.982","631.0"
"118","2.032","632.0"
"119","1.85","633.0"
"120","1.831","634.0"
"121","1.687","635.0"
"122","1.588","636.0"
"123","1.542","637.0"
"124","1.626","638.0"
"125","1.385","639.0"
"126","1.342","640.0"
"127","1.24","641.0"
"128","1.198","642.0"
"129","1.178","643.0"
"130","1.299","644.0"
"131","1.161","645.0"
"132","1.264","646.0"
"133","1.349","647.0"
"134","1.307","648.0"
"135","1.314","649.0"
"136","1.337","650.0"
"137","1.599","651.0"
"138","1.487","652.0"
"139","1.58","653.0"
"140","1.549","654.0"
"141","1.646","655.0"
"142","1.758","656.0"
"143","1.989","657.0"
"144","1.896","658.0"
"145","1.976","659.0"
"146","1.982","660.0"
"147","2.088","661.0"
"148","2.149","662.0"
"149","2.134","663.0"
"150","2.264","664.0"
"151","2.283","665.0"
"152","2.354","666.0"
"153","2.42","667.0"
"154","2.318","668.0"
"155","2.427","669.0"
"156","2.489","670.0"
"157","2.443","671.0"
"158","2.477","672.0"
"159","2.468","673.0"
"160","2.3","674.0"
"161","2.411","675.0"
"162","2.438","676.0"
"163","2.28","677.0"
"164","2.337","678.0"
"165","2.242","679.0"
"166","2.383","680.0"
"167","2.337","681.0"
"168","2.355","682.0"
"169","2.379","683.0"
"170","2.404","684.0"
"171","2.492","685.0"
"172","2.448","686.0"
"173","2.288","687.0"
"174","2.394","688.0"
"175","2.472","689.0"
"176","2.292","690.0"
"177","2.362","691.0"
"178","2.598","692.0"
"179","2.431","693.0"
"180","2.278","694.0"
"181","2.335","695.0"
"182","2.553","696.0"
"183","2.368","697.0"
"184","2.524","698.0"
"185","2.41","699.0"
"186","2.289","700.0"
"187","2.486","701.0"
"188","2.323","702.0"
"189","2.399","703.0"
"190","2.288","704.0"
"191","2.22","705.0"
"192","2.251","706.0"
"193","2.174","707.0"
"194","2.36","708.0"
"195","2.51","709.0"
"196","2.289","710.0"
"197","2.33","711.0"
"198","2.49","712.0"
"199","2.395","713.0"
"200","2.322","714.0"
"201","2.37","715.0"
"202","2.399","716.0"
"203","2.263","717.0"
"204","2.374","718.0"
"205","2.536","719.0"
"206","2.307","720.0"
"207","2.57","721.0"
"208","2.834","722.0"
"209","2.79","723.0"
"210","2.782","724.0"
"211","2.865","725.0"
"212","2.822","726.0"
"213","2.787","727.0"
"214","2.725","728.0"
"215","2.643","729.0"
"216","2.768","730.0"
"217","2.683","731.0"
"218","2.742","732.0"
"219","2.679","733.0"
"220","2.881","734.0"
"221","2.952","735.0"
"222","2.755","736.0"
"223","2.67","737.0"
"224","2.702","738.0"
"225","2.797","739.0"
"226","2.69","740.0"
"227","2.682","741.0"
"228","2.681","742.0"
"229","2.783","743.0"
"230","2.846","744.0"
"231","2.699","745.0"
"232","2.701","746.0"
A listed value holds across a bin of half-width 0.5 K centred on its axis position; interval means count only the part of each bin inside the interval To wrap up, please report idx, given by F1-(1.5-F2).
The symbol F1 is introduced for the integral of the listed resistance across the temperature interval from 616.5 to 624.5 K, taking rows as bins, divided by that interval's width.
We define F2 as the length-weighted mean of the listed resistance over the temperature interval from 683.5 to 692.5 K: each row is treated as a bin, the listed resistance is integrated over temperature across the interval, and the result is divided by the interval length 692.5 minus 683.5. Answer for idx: 3.5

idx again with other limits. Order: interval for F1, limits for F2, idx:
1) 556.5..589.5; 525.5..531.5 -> 3.1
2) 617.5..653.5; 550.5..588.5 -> 2.8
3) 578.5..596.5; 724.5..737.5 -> 3.8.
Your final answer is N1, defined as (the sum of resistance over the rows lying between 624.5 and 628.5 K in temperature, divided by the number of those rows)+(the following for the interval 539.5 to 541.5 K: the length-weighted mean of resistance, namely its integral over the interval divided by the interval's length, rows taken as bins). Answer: 4.67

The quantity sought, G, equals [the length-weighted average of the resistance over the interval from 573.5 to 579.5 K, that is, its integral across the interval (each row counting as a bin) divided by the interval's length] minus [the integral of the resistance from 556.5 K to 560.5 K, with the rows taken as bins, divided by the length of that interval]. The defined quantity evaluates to 0.09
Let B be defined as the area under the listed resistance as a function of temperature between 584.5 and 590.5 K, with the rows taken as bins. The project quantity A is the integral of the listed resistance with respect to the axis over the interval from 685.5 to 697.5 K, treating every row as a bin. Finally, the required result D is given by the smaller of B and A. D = 15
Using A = 29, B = 15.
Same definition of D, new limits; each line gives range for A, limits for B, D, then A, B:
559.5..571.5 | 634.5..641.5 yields 10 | 30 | 10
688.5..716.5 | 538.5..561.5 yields 55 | 67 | 55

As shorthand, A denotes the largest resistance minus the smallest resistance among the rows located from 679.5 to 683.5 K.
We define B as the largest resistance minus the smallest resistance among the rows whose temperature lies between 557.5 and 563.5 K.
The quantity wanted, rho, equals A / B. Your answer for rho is 0.4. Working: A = 0.05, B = 0.11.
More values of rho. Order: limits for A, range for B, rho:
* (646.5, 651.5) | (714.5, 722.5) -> 0.5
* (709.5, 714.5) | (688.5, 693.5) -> 0.7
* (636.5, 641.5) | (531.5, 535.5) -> 1.4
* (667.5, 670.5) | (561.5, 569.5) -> 1.2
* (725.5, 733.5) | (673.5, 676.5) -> 1.3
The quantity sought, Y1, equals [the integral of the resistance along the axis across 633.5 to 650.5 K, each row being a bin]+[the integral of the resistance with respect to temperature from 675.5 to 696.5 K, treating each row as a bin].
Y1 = 74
